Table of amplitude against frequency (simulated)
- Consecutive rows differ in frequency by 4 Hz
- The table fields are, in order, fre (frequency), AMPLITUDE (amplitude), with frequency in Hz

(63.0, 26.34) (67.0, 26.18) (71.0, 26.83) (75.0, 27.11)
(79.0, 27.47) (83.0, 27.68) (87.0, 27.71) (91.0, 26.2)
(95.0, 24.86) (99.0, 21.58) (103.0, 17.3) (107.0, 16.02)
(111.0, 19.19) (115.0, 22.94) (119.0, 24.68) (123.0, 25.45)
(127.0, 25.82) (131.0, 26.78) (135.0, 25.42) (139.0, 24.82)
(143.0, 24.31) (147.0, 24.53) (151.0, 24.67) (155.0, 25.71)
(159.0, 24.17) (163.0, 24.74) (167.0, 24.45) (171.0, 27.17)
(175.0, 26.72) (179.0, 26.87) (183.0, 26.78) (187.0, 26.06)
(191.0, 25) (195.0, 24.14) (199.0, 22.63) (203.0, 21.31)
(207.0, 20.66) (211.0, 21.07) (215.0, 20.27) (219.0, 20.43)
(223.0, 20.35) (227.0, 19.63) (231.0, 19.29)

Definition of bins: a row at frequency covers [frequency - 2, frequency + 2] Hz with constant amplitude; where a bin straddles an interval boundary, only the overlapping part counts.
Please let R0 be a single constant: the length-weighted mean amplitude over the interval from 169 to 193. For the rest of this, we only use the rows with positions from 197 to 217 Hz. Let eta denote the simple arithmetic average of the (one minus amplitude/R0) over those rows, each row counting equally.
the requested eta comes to 0.20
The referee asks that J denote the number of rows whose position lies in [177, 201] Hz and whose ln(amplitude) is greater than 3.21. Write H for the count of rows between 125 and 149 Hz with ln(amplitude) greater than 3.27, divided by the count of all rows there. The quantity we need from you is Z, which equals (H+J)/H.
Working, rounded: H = 0.17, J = 4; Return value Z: 25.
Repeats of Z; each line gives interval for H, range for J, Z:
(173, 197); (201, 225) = 1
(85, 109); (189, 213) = 7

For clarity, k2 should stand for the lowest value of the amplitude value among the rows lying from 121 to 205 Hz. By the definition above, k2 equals 21.31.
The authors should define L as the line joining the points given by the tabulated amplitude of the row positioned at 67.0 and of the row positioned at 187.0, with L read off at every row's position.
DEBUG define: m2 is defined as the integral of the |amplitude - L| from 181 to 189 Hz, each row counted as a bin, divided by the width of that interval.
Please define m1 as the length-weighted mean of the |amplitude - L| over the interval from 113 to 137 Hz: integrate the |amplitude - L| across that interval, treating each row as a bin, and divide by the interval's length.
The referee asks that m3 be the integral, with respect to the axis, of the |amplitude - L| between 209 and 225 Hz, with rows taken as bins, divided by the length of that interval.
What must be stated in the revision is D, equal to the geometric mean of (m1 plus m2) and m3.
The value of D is 2.9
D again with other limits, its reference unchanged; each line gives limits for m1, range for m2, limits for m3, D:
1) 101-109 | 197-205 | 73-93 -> 3.8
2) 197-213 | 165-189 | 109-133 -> 3.5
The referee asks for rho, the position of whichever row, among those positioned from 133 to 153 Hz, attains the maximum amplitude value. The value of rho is 135.0 Hz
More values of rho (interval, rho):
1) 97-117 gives 115.0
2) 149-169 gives 155.0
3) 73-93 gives 87.0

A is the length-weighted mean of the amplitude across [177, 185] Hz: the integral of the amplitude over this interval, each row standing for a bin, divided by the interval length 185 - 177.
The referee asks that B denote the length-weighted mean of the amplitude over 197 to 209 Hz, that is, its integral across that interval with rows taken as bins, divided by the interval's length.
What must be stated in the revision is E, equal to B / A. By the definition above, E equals 0.80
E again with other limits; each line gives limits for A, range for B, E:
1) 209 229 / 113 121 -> 1.17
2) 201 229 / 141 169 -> 1.20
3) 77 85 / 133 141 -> 0.91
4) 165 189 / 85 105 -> 0.89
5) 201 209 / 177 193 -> 1.25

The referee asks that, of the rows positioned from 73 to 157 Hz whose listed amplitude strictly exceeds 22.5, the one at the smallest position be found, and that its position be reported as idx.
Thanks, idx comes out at 75.0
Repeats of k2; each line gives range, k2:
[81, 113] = 16.02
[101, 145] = 16.02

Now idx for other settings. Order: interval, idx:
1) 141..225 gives 143.0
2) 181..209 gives 183.0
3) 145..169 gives 147.0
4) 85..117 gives 87.0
